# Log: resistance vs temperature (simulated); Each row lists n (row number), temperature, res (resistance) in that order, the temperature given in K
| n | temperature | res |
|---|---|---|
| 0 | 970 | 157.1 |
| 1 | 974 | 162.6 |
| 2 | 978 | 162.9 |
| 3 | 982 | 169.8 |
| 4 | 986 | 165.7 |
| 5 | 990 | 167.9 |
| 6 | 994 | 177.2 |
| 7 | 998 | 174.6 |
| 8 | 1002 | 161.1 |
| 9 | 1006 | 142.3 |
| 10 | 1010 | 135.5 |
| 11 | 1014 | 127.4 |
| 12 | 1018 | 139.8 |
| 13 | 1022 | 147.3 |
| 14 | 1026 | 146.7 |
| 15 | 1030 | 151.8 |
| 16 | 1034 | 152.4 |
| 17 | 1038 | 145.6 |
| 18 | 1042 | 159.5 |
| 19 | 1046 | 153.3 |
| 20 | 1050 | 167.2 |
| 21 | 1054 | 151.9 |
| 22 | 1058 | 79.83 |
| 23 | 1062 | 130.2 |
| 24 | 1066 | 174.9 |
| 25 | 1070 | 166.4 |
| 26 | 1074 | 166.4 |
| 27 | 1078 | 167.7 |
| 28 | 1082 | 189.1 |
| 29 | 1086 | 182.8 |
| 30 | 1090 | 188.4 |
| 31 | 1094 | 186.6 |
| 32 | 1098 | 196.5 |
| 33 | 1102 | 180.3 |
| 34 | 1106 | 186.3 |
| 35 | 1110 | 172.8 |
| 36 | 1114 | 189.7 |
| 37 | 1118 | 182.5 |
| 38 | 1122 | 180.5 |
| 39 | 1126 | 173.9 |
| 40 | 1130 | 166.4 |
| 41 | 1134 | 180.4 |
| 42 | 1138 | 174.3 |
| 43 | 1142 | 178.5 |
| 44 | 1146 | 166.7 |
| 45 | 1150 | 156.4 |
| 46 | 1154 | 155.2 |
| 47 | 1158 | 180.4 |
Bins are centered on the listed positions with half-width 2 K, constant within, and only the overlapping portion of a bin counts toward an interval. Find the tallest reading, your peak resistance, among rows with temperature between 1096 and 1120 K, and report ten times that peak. 1965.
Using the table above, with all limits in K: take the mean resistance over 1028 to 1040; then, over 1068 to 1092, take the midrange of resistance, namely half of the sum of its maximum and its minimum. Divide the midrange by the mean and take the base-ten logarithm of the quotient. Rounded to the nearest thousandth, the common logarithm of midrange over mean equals 0.074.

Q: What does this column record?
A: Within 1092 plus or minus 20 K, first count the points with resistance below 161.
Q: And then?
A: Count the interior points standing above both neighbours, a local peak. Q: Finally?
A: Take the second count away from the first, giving -4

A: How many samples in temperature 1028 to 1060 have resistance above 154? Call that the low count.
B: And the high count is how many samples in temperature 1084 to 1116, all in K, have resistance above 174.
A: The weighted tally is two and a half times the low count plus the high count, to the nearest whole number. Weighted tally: 12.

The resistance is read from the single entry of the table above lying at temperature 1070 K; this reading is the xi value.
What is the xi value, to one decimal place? 166.4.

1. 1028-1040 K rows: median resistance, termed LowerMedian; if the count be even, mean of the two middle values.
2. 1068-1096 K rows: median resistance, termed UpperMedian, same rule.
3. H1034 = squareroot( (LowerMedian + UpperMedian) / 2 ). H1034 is 12.9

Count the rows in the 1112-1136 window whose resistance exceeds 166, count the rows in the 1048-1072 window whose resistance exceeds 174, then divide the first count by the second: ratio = 6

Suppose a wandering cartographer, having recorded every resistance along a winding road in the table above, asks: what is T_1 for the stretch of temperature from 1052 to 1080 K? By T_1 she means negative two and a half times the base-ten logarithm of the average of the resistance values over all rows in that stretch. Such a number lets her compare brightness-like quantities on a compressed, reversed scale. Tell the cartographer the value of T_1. -5.43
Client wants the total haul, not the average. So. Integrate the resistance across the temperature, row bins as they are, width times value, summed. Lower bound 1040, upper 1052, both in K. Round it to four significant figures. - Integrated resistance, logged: 1920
